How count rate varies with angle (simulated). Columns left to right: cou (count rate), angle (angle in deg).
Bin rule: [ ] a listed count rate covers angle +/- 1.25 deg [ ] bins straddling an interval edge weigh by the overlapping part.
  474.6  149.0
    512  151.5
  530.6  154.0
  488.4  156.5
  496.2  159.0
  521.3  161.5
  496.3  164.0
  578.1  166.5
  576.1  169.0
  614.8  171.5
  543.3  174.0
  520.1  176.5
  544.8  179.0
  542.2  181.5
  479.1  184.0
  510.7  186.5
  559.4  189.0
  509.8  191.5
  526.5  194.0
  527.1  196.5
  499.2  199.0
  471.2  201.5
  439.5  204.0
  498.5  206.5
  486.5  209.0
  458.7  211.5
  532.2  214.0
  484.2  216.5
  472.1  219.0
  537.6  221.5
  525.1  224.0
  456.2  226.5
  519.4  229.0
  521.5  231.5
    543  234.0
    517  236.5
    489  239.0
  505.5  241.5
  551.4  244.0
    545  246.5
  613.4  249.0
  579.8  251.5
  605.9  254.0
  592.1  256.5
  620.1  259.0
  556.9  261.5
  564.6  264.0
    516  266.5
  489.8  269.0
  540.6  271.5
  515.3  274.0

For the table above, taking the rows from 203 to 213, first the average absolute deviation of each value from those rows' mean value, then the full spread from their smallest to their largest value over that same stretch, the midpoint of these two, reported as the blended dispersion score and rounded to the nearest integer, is 40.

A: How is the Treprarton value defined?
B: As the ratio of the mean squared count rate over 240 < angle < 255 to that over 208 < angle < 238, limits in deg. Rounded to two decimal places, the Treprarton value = 1.26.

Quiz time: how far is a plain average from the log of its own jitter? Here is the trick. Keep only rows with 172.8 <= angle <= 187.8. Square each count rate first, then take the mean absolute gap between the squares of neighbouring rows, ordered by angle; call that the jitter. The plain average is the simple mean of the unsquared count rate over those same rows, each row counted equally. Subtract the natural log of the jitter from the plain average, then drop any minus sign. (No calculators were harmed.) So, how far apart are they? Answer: 513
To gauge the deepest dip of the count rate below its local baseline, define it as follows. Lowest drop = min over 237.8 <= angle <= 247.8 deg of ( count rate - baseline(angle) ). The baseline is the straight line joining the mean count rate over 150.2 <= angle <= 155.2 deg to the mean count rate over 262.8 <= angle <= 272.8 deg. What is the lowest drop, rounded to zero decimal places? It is -37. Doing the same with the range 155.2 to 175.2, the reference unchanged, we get -33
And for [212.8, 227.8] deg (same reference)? -69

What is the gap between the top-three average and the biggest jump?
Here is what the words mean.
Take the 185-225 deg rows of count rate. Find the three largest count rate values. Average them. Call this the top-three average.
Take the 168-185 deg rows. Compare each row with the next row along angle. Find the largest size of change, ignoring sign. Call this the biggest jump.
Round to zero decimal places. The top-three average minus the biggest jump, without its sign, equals 472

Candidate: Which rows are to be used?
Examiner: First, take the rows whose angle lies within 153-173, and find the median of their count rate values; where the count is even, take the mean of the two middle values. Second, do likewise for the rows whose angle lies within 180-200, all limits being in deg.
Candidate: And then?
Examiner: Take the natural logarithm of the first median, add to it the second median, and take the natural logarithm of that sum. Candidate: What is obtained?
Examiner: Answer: 6.26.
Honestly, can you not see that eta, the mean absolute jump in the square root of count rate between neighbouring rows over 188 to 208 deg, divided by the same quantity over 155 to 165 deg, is 1.60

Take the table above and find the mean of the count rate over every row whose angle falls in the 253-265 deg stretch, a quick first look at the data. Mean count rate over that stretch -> 588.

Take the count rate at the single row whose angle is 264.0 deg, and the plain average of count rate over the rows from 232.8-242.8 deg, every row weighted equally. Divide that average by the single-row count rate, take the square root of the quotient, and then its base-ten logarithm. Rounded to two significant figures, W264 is -0.021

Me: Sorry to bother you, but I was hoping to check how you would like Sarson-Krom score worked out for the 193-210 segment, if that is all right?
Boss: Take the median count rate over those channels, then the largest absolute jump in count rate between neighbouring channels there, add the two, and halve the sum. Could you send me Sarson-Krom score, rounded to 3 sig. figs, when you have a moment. 279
